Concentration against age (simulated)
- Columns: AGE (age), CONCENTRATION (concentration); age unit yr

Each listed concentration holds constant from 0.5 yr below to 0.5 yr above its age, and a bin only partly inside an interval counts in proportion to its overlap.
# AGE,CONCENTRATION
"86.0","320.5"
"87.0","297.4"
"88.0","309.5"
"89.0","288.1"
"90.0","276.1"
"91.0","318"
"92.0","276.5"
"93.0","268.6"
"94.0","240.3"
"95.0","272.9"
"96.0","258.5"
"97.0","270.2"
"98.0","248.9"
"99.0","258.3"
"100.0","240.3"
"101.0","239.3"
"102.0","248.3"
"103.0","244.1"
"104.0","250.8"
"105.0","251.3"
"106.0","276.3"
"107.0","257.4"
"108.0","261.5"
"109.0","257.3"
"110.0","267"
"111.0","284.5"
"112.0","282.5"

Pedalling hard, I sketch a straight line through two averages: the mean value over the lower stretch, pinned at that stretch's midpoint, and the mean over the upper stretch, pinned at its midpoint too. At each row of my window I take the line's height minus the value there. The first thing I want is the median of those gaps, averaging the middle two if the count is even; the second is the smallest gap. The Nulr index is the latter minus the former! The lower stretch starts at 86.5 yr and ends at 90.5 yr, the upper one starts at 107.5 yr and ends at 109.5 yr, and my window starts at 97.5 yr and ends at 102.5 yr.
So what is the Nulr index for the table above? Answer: -11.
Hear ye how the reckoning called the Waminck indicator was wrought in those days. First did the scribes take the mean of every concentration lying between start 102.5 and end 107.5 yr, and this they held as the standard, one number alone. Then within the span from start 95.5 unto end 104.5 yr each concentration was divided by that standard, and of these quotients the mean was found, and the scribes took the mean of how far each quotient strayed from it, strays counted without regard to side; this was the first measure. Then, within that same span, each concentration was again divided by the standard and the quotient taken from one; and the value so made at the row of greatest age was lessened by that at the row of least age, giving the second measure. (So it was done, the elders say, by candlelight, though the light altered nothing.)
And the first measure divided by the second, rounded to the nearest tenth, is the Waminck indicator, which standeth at 1.0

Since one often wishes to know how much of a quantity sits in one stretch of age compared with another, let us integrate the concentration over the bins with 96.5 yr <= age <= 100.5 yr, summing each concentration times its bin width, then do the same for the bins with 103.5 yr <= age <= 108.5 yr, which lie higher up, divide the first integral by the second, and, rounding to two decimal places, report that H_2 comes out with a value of 0.78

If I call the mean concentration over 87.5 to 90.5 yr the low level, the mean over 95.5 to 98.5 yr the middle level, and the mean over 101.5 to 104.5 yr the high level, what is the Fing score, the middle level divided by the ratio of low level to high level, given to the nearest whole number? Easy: 220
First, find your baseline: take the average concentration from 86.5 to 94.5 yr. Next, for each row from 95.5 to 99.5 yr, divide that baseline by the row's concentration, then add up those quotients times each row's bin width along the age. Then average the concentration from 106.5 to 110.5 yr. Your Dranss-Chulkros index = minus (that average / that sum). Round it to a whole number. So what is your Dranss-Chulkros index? -59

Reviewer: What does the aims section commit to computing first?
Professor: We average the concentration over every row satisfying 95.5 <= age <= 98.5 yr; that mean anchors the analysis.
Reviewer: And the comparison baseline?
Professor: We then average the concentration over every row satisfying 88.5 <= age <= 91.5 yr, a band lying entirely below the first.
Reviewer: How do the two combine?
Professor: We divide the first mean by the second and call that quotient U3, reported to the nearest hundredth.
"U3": 0.88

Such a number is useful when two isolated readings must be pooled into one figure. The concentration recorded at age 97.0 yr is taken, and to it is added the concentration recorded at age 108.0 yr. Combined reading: 532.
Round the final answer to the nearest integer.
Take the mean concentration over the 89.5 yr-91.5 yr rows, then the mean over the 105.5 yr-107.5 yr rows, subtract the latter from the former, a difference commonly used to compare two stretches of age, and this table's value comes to 30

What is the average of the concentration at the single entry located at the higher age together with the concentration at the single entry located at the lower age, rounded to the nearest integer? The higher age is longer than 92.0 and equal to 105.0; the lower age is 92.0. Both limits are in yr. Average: 264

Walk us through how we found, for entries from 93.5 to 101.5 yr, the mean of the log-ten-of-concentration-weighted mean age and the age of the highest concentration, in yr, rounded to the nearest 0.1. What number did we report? 96.2 yr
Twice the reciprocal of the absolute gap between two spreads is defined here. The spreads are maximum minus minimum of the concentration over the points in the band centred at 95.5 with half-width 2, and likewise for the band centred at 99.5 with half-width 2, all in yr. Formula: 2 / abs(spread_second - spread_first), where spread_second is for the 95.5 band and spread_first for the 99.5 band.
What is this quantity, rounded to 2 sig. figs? 0.15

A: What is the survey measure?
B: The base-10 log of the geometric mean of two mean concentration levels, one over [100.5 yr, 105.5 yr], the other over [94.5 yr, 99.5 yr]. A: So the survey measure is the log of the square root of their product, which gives 2.41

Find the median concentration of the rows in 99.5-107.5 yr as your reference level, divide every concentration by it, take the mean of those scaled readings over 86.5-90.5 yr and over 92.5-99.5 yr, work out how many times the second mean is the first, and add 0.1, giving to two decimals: 0.99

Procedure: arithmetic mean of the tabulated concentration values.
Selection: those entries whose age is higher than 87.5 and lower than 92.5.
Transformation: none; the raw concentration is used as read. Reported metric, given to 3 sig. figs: 294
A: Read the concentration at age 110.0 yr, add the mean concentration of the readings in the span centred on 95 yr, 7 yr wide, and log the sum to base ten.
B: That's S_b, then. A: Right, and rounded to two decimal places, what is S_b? 2.72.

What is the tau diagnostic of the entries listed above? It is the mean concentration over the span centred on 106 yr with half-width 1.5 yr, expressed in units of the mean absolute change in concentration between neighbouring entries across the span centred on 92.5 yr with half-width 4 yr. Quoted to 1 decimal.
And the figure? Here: 10.3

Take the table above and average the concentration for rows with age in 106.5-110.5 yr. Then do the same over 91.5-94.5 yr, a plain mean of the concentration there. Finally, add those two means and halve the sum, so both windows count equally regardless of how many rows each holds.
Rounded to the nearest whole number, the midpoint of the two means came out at 261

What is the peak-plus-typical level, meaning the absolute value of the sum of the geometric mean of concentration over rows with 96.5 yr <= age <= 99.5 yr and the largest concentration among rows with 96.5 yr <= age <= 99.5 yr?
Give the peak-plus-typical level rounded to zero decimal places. 529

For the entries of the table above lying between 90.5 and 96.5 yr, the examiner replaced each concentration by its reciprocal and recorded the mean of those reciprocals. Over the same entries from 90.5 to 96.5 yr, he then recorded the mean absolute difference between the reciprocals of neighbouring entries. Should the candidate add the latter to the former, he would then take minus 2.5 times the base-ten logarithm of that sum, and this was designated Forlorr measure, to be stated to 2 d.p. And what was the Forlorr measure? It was 5.98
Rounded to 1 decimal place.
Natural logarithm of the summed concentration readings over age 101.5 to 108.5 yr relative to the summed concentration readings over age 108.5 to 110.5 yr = 1.2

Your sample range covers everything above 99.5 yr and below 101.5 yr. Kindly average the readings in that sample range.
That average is 240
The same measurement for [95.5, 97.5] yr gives 264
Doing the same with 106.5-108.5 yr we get 259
